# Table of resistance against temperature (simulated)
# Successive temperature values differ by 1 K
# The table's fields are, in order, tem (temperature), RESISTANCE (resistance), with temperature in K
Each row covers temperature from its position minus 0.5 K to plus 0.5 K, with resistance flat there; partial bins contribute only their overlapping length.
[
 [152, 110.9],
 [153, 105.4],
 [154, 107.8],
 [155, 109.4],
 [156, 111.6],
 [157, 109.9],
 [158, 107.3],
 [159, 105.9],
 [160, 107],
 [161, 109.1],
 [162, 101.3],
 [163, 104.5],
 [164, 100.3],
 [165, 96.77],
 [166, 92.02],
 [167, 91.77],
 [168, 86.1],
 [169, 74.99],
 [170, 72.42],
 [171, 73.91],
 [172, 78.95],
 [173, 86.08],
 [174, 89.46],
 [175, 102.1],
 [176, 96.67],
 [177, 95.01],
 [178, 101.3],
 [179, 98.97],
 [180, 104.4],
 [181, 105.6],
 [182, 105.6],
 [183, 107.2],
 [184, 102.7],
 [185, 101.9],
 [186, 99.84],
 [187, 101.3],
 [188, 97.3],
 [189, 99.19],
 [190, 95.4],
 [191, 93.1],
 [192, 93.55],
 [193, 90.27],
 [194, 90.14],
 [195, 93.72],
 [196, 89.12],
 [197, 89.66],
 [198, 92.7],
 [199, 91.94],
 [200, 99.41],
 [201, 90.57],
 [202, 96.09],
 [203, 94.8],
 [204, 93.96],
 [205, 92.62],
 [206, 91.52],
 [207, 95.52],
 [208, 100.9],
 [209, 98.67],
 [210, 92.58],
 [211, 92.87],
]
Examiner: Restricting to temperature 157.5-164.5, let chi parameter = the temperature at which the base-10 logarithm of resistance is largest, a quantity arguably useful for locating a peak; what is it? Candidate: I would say 161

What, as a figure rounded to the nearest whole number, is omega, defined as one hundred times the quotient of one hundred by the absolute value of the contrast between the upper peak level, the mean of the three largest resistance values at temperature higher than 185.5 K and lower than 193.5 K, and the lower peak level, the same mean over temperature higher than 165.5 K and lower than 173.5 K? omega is 986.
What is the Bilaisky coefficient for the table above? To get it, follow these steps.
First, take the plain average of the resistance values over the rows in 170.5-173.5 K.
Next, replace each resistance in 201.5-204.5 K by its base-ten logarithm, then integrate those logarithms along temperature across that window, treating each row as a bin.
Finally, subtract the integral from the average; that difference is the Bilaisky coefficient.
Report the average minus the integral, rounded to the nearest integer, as 74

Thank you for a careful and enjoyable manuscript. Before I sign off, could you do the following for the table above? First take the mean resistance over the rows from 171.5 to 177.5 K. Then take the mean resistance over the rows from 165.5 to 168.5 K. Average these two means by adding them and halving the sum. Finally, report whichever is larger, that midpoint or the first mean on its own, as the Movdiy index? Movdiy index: 91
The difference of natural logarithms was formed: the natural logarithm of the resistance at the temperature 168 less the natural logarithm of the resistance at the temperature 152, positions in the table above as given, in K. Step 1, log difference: -0.25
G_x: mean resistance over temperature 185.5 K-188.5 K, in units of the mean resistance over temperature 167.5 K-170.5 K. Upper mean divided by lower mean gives 1.28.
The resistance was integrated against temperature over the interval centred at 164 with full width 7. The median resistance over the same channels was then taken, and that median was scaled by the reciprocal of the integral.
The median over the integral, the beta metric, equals 0.144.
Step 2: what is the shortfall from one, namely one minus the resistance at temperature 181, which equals -105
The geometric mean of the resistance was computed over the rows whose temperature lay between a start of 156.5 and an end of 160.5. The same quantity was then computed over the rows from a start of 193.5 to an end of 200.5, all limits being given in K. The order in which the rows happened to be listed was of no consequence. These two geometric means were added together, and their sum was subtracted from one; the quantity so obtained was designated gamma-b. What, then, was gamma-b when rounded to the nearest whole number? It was -199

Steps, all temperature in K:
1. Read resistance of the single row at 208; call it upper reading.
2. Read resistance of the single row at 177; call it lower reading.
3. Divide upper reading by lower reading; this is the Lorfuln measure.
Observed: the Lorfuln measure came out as 1.06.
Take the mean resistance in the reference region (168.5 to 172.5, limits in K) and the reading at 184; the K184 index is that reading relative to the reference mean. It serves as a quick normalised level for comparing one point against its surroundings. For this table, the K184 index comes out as 1.37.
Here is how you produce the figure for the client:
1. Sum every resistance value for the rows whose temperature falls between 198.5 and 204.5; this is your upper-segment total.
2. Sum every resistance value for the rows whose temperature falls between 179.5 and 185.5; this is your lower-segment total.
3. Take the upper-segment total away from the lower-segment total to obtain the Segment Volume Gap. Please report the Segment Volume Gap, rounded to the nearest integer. 61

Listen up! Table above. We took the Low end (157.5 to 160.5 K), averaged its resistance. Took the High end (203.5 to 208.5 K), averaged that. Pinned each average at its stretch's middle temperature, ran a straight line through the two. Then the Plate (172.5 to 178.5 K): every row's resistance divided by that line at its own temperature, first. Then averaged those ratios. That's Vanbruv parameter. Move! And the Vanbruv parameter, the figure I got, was 0.93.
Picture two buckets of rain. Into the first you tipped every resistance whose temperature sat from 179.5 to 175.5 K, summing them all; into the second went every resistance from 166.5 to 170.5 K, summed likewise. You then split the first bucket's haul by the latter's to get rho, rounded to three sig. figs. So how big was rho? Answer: 1.20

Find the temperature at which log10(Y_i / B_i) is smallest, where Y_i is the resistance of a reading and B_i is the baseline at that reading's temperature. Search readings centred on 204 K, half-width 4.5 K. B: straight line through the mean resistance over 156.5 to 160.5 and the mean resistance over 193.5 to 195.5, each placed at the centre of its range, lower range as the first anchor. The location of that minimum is 201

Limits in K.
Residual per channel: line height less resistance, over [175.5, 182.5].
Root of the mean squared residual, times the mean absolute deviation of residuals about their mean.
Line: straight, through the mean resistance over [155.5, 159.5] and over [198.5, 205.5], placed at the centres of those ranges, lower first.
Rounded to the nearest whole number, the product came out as 19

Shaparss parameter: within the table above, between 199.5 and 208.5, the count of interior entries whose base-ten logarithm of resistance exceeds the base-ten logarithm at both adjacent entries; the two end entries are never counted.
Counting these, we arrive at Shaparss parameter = 1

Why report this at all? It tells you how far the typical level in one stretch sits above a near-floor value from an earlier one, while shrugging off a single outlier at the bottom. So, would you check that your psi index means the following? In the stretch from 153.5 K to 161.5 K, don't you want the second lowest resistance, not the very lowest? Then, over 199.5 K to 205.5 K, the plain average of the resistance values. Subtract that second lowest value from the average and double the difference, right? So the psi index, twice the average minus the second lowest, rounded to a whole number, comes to -25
